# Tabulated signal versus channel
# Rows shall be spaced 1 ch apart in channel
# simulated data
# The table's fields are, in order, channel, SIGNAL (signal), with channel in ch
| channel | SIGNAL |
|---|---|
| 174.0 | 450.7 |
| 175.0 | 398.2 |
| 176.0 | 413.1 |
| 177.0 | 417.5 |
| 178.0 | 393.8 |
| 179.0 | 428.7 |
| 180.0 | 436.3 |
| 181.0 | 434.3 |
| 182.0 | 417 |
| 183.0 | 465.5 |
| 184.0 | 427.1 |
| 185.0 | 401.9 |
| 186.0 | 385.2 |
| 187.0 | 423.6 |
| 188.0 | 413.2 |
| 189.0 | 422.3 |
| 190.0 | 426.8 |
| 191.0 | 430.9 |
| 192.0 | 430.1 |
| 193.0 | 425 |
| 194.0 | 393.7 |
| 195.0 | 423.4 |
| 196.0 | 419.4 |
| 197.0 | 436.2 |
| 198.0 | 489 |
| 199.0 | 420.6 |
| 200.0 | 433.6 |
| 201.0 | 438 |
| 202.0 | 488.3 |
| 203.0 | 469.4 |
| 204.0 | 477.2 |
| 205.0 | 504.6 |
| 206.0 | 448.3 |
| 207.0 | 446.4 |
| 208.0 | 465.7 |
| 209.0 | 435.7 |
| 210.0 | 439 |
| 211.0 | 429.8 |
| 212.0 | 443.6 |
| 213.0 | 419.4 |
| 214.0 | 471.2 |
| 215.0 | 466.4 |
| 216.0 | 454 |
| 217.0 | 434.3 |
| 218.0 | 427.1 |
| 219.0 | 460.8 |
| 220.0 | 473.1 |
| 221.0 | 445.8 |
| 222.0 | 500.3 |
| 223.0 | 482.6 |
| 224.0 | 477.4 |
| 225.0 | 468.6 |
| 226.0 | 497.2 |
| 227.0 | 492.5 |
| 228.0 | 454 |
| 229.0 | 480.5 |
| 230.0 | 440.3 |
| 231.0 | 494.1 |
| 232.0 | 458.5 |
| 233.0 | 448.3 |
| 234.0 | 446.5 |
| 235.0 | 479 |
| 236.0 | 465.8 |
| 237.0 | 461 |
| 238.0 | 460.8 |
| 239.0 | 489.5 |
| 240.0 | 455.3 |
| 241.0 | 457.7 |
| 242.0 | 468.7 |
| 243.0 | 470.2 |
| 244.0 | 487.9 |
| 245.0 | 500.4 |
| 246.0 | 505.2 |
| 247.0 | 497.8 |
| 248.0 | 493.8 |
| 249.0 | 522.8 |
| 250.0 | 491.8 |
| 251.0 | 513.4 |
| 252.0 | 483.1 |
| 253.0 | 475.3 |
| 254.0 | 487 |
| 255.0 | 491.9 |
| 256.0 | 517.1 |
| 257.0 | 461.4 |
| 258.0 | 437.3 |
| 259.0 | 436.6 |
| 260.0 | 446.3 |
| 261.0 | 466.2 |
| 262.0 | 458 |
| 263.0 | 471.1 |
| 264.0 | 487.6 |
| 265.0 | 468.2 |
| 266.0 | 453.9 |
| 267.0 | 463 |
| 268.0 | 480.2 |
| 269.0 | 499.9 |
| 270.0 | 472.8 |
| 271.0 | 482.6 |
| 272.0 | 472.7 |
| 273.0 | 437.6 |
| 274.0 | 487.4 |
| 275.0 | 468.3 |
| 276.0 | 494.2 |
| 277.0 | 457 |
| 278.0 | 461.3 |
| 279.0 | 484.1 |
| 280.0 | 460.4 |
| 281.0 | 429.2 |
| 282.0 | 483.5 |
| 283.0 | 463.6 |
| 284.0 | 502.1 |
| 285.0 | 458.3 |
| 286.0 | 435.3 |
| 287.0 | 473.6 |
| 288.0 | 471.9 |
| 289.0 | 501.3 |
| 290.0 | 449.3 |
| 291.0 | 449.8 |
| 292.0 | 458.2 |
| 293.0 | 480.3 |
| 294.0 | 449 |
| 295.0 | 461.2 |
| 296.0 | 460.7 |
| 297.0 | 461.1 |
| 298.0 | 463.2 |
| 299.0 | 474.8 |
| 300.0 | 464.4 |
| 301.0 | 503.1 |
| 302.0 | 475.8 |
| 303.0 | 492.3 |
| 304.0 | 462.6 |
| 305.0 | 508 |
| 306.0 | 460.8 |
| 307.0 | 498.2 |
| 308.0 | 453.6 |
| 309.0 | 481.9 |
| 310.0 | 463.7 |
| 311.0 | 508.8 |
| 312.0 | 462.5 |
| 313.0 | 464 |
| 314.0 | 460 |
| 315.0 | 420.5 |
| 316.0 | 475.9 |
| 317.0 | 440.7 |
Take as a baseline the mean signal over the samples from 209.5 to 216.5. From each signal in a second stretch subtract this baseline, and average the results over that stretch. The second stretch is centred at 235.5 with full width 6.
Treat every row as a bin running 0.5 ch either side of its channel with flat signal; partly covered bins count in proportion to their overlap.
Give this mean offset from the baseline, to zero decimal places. 14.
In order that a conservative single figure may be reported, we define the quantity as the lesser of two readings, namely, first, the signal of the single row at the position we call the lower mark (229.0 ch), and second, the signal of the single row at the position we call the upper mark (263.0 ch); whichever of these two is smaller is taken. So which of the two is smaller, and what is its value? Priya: 471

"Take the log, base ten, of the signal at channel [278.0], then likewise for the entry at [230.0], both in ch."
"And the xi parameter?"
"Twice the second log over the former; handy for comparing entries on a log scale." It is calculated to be 1.98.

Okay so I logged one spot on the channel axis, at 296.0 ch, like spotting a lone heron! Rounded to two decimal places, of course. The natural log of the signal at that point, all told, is 6.13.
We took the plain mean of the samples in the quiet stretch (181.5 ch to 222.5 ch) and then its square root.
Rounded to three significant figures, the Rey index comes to 21.0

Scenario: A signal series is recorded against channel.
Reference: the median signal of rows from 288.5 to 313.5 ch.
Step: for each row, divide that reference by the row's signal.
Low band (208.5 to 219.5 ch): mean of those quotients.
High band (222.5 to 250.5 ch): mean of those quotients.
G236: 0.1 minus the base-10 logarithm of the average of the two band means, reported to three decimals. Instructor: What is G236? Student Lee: 0.096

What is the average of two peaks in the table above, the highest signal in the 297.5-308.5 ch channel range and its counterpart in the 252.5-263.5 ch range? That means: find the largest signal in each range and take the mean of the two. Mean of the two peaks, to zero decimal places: 513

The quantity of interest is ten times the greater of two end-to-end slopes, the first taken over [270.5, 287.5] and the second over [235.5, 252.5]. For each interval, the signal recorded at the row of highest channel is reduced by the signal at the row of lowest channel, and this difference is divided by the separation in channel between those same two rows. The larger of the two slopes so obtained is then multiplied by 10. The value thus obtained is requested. 11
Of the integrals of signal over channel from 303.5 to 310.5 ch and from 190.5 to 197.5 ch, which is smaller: 2959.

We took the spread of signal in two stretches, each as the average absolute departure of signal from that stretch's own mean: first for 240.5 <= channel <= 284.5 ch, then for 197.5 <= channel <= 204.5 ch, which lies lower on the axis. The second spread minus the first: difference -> 6.7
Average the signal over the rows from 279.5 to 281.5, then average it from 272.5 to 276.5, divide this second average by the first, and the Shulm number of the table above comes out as 1.06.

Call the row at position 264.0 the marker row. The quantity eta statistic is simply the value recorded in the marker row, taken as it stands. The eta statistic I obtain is 487.6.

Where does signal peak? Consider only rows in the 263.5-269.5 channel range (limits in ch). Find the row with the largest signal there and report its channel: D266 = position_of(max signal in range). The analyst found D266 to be 269.0 ch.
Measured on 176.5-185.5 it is 183.0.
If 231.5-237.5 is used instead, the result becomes 235.0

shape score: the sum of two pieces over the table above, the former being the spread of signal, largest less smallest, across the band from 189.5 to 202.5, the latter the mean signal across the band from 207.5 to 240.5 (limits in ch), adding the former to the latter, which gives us 556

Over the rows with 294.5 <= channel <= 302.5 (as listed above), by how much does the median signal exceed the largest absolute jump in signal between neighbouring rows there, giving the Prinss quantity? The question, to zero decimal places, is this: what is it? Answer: 425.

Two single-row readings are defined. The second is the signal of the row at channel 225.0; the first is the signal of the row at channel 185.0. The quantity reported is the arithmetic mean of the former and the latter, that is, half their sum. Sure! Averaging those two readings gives 435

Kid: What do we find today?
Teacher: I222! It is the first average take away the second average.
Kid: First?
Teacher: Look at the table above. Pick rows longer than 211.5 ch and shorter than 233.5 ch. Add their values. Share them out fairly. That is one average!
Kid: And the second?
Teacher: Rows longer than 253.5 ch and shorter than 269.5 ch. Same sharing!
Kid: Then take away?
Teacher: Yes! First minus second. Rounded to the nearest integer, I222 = -7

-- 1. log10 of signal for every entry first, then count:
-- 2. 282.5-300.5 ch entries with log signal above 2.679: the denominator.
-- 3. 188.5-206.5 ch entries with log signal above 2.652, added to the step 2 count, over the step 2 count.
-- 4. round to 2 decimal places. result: 2.67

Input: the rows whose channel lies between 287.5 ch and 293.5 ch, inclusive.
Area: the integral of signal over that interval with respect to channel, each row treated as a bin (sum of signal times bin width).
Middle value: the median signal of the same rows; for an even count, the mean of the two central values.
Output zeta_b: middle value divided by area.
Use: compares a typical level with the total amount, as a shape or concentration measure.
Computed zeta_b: 0.165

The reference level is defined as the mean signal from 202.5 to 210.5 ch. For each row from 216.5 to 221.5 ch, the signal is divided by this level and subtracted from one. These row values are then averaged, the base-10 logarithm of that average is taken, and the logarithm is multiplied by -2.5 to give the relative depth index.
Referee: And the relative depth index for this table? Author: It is 3.9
